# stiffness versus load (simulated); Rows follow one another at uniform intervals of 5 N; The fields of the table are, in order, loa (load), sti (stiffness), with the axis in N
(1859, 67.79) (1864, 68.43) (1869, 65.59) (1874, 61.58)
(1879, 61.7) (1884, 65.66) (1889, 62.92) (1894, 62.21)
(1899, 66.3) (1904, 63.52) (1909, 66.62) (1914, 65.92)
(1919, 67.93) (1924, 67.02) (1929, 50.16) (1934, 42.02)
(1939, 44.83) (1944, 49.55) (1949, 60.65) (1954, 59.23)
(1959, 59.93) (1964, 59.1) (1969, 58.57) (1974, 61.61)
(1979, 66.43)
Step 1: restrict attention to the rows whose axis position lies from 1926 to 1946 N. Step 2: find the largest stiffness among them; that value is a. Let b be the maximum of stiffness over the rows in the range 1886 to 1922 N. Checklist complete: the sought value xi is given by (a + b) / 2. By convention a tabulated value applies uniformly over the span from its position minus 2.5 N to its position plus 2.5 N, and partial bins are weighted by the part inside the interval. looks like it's 59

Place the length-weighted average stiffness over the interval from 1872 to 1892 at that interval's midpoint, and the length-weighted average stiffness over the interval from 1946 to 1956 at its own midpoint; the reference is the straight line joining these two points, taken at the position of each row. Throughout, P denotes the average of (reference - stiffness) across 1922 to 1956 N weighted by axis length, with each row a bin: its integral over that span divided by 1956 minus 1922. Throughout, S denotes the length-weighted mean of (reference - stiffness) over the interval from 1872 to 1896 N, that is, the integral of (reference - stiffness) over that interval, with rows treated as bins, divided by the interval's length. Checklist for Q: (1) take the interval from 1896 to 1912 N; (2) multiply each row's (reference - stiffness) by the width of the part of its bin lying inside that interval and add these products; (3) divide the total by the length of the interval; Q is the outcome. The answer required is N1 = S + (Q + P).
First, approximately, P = 7.0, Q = -3.5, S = 0.0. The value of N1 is 3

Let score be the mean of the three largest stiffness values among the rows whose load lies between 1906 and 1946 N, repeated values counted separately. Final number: 67.2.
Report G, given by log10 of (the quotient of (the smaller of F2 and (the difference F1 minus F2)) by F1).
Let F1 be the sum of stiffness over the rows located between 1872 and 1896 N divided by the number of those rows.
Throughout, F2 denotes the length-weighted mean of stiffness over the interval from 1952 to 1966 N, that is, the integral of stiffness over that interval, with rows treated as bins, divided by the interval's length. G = -1.27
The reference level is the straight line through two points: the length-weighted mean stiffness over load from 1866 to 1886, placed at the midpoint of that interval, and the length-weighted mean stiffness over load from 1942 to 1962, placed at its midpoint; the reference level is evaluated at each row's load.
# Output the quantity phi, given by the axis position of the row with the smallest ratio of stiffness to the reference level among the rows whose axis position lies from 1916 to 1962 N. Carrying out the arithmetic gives 1934 N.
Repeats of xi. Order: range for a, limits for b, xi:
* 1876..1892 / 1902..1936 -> 67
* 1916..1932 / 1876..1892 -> 67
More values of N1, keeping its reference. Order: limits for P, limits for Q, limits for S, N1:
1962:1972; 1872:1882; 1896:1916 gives -3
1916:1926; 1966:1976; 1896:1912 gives -11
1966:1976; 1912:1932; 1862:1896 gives -4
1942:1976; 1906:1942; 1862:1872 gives 1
